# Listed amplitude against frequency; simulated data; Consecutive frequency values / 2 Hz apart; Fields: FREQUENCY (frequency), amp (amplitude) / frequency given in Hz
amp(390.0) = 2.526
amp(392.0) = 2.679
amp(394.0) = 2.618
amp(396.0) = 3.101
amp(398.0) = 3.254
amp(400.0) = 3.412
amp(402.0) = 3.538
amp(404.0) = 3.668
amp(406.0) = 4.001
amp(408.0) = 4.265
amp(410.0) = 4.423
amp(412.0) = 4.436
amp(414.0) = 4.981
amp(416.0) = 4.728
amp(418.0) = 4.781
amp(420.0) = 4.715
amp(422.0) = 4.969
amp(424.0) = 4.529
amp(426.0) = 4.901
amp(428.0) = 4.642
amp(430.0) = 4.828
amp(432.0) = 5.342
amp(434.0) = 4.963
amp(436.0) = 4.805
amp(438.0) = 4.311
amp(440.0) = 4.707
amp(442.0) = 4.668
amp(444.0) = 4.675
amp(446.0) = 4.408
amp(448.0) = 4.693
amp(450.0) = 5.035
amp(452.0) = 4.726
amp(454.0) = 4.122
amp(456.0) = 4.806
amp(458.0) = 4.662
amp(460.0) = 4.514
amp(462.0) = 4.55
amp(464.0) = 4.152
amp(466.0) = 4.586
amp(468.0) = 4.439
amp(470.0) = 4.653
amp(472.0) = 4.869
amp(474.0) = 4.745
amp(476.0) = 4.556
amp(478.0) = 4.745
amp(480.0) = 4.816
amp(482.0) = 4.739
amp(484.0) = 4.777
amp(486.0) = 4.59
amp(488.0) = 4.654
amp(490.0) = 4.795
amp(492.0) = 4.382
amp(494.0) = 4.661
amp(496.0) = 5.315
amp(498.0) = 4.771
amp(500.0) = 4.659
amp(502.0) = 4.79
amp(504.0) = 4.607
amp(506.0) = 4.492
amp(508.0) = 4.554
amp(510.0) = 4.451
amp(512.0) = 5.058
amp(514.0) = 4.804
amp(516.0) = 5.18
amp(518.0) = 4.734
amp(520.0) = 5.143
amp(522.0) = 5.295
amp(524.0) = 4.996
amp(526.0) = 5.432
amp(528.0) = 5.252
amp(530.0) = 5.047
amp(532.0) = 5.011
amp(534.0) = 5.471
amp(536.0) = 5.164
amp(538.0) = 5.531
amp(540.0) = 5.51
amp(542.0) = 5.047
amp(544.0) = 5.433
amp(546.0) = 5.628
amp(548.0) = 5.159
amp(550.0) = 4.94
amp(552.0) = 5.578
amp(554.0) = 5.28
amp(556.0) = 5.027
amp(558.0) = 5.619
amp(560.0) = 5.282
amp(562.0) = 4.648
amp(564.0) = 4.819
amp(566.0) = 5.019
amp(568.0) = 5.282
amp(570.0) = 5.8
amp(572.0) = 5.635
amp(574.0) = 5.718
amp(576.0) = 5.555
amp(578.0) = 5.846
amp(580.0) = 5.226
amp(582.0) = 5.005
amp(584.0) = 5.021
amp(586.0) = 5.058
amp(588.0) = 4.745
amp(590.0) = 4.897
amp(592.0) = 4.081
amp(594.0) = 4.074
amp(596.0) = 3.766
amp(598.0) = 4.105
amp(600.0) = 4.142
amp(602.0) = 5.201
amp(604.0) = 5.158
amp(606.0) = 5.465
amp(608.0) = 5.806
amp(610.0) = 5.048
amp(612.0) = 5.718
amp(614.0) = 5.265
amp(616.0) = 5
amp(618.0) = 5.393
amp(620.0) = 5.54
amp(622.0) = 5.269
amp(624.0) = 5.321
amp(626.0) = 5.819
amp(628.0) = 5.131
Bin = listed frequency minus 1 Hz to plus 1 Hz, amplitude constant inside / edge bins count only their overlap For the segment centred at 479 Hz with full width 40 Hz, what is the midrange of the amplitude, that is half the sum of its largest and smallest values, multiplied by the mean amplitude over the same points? 22.1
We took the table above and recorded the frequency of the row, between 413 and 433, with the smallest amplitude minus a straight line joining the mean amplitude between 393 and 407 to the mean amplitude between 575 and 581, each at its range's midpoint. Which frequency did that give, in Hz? 424.0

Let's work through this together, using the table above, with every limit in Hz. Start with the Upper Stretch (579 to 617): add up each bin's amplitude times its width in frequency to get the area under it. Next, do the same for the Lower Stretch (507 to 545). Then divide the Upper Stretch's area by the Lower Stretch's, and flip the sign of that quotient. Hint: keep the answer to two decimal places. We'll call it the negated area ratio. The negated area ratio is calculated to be -0.96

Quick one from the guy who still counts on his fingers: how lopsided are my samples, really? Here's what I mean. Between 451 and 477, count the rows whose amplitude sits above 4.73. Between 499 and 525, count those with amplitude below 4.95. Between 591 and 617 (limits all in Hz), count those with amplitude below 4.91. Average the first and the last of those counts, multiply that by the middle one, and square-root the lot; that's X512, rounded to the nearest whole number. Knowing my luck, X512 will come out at 6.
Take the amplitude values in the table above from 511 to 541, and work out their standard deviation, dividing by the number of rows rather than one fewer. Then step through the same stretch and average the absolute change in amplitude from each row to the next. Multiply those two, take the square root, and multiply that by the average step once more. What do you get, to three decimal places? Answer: 0.073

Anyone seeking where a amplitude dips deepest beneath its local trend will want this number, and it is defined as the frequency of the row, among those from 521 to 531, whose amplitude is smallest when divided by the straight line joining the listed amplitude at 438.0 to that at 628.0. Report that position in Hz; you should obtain 524.0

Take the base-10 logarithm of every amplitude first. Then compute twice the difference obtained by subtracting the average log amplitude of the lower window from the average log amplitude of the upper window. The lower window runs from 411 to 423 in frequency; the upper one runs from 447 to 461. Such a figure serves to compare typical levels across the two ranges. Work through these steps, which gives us -0.02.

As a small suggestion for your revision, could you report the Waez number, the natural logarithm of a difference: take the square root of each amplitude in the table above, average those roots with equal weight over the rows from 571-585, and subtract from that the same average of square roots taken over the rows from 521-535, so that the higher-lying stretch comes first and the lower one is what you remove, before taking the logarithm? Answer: -3.08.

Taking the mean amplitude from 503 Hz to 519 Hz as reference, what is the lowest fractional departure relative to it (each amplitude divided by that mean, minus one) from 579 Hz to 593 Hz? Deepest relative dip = -0.14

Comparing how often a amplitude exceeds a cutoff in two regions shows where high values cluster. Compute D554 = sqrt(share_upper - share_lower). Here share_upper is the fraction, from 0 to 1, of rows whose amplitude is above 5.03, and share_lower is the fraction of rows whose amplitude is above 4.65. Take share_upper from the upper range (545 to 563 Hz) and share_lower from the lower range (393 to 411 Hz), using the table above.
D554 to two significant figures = 0.82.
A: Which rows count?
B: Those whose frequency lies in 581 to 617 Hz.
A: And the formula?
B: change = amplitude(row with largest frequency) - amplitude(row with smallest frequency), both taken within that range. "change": 0.0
